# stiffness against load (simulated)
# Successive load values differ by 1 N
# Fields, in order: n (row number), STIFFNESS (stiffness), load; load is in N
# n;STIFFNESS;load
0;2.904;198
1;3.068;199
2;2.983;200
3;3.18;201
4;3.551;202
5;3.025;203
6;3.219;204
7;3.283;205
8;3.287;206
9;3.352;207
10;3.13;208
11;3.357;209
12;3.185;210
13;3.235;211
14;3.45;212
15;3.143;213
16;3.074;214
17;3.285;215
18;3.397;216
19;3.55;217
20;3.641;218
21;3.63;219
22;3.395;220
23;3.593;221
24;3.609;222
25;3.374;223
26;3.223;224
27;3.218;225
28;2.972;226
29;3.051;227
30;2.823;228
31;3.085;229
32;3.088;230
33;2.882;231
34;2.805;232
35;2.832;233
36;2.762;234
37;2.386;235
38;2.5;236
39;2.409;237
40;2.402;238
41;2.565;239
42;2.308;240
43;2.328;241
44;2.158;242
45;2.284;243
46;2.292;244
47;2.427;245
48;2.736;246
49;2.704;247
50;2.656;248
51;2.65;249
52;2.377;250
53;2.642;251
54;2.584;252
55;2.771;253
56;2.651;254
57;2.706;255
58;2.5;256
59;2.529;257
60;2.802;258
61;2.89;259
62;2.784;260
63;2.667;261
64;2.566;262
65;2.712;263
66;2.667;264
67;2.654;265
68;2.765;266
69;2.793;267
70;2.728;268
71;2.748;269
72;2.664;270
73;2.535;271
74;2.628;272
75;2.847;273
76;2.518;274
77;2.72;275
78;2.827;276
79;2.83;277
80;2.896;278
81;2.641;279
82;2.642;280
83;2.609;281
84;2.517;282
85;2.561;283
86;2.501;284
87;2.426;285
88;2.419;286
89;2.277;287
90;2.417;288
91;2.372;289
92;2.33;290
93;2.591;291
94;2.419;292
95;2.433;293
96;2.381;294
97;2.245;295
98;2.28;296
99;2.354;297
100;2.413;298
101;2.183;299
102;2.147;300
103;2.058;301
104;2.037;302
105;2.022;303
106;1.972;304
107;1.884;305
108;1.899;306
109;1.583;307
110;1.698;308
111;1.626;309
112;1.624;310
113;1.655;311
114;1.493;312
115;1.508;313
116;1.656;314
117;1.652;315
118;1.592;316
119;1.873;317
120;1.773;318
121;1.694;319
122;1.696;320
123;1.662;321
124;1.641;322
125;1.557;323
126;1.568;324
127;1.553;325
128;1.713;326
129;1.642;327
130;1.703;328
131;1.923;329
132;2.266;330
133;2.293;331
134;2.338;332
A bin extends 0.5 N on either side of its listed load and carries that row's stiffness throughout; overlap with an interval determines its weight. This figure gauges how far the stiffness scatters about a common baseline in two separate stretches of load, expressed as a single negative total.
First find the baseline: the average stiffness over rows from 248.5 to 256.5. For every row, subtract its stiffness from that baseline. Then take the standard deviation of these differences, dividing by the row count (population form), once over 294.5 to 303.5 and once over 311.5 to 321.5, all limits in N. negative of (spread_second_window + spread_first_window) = -0.24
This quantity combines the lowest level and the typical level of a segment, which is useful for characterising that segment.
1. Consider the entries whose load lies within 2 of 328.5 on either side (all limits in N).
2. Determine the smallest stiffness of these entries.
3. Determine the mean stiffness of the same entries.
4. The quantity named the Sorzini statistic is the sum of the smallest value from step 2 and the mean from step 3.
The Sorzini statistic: 3.5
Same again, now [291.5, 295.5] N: 4.6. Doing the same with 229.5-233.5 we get 5.7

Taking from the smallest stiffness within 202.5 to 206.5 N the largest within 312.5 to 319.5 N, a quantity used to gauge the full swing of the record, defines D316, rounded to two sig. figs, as 1.2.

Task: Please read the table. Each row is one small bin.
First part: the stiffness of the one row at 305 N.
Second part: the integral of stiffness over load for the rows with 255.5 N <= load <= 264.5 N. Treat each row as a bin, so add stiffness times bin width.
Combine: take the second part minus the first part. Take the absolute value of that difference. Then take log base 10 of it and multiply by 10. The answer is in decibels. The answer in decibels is 13.47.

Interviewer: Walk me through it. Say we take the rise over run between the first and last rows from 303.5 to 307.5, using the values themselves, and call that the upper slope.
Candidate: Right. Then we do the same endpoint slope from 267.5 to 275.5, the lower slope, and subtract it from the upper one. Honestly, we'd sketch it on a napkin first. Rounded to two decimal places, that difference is -0.13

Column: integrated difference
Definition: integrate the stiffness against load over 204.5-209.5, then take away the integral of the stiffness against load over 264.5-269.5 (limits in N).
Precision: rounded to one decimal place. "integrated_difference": 2.7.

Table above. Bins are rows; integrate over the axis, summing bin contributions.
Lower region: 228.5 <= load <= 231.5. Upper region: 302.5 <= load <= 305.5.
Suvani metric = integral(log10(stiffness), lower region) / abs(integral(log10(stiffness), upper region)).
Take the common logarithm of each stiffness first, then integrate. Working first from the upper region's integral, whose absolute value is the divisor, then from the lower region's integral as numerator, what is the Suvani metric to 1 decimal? 1.6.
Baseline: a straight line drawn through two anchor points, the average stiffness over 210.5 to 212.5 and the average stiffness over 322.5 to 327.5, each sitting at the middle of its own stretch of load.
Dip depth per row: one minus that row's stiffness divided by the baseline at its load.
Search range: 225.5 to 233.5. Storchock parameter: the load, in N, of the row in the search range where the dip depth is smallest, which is 230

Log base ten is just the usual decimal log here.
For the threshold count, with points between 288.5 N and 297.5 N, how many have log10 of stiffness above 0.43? 0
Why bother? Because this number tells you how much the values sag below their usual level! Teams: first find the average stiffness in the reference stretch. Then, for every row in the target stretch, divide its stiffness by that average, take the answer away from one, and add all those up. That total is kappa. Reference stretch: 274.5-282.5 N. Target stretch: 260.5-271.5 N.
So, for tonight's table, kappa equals 0.1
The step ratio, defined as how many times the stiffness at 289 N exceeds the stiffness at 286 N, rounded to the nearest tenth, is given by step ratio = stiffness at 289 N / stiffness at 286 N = 1.0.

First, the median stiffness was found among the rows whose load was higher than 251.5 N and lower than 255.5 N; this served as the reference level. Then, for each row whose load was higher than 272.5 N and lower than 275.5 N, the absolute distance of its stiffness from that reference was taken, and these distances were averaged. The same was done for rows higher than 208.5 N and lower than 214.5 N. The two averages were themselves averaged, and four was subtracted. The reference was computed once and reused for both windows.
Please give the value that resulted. -3.66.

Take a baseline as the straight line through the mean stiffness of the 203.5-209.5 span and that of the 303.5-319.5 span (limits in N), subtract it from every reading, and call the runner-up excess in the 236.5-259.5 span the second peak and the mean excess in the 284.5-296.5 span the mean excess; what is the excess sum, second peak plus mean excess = 0.67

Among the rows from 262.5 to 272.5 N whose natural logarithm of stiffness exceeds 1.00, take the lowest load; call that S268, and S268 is 266 N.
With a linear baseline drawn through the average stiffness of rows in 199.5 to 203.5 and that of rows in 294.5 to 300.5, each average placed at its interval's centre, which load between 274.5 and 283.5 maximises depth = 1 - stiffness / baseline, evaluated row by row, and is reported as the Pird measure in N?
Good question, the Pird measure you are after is 282 N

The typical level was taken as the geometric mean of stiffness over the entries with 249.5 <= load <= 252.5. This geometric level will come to 2.53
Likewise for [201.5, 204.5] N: 3.26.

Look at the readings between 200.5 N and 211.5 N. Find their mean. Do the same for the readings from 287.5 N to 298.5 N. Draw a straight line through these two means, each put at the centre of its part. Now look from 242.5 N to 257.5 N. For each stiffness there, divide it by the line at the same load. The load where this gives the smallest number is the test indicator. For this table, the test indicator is 243 N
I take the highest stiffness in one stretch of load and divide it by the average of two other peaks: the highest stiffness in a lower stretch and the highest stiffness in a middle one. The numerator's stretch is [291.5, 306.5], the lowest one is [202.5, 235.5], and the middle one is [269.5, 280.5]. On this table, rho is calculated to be 0.74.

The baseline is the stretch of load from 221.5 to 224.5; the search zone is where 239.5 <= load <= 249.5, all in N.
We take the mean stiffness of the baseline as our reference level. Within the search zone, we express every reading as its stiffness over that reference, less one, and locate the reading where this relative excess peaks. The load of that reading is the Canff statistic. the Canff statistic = 246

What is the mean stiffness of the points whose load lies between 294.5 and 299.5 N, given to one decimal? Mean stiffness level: 2.3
